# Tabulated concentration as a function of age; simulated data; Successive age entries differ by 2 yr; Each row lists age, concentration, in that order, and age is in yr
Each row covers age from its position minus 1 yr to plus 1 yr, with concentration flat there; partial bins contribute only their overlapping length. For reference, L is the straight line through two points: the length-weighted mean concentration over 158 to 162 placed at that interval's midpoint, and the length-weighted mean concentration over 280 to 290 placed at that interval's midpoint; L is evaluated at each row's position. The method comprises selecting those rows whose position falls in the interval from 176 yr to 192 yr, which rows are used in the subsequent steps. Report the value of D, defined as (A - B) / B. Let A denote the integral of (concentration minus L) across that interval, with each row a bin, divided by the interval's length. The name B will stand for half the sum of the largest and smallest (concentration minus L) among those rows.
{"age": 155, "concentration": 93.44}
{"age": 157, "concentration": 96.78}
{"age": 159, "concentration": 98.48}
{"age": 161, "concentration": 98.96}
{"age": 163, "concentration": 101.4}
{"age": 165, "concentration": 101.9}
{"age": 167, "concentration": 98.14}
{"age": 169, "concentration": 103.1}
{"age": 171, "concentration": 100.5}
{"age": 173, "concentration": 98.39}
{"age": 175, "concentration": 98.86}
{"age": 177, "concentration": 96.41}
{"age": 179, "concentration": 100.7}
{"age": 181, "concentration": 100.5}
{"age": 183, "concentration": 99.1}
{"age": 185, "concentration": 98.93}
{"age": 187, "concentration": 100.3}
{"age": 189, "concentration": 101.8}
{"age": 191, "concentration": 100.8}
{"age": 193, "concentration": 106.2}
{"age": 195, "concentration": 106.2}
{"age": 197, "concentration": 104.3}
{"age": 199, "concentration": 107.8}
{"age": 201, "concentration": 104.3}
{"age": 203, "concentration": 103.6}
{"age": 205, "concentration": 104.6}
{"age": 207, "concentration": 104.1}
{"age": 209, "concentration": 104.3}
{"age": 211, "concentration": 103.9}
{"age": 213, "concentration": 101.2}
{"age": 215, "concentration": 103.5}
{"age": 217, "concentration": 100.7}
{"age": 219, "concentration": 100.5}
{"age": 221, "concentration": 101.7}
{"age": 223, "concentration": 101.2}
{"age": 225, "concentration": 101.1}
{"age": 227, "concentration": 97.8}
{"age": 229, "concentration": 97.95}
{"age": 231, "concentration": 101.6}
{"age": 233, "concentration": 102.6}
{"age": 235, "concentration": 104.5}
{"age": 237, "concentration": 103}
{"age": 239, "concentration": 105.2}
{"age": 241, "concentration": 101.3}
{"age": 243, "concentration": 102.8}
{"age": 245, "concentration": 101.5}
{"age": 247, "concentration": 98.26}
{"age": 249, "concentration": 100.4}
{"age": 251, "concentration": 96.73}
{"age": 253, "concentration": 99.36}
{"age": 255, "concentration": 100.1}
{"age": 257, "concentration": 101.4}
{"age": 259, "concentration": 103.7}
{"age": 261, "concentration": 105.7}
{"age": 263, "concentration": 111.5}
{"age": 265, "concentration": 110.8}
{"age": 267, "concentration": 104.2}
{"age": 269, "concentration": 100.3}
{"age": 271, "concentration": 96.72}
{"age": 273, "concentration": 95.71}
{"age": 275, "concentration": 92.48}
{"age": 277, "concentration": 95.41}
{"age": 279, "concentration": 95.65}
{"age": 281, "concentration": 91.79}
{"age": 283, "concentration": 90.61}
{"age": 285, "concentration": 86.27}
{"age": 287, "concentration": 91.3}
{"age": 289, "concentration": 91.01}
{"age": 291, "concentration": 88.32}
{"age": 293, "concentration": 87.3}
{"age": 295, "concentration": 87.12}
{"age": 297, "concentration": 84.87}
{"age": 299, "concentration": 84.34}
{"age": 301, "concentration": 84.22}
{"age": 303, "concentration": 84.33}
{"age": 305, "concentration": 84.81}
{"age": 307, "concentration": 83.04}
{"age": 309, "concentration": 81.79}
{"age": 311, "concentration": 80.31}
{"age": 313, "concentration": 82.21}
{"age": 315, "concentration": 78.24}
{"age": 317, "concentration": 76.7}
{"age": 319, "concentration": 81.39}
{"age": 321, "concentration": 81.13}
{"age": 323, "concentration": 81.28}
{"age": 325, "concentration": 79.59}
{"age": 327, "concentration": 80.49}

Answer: 0.40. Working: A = 2.7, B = 2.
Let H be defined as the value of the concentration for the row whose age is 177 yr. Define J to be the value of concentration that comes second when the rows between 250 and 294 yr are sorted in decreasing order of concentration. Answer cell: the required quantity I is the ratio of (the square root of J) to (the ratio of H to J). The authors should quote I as 12.1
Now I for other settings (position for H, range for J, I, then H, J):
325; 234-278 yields 14.7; 79.59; 110.8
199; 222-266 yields 10.8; 107.8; 110.8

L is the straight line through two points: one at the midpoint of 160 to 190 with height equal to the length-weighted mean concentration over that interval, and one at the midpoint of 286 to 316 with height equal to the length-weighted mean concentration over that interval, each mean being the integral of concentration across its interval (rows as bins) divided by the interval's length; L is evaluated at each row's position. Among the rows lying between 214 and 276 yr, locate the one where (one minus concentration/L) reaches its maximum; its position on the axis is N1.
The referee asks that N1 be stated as 227 yr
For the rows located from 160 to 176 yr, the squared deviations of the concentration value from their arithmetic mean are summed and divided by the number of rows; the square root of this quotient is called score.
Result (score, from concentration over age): 1.7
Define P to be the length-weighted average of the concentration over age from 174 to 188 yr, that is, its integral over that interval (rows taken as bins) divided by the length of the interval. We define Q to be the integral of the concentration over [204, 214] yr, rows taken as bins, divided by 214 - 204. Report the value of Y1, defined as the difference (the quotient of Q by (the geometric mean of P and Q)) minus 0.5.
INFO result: 0.522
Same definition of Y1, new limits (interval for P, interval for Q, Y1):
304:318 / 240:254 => 0.611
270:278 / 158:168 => 0.524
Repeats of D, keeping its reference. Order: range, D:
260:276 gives 0.01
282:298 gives -0.08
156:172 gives 0.03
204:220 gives 0.04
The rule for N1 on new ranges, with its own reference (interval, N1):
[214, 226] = 217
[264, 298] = 285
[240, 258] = 251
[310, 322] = 317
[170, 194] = 177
